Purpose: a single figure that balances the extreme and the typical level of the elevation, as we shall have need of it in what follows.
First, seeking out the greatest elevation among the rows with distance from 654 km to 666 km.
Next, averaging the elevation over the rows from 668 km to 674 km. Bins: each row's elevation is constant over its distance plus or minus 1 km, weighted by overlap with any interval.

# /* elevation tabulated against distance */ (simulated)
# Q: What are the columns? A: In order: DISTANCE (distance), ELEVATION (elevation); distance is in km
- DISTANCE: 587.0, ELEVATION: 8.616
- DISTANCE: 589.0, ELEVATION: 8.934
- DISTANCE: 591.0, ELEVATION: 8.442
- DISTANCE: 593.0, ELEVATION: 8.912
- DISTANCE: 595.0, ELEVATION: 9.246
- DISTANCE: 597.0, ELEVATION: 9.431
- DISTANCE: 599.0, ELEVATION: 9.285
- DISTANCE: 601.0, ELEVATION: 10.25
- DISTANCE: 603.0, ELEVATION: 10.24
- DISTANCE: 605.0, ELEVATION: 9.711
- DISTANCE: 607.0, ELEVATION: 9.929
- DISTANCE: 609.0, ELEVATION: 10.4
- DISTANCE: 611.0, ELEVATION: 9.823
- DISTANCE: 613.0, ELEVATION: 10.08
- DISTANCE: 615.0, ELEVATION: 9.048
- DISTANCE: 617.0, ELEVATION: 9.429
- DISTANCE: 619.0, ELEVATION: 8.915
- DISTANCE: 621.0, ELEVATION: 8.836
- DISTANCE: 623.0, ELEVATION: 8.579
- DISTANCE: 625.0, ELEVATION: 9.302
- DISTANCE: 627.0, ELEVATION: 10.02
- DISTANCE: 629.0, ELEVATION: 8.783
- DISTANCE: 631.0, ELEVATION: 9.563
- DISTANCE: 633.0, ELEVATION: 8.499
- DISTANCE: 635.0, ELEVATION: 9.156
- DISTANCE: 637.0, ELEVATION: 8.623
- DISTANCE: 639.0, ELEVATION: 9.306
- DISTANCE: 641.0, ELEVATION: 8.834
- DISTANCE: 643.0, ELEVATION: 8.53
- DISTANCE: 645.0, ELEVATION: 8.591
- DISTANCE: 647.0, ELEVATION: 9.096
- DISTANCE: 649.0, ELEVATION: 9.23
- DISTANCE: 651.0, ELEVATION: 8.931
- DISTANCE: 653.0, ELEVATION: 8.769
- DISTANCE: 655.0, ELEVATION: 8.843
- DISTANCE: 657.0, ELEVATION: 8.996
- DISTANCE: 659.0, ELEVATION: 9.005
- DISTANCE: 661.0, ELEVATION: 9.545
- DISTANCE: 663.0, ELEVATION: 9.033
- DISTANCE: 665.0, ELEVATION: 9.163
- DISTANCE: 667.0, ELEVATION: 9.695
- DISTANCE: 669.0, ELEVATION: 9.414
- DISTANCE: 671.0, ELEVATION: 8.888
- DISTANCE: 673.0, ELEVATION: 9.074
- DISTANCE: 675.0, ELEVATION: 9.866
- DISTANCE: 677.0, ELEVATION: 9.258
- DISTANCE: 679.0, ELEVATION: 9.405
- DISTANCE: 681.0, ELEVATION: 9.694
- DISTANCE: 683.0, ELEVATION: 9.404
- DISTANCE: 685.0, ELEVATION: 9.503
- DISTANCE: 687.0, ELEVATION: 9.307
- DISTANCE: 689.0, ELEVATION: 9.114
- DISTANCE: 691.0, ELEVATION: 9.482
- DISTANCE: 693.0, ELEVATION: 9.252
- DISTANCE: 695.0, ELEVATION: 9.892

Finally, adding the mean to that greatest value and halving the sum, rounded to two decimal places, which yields 9.34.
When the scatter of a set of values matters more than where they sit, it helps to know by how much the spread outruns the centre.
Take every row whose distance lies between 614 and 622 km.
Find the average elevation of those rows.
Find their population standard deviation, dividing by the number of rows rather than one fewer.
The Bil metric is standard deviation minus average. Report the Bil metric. -8.83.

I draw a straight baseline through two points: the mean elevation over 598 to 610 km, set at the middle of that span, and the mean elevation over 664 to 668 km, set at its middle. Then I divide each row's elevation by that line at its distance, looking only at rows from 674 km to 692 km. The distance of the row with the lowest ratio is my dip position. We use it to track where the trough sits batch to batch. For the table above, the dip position 689.0 km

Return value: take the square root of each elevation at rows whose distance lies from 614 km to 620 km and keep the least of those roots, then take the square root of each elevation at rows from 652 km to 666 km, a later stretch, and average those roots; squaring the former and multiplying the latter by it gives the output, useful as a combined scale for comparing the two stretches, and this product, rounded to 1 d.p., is 26.8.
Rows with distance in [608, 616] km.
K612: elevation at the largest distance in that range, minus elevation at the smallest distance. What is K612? -1.4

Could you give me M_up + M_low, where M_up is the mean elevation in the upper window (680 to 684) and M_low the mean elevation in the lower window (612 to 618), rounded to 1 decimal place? 19.1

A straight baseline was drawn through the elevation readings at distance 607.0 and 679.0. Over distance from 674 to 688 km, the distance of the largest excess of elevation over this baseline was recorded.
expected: 675.0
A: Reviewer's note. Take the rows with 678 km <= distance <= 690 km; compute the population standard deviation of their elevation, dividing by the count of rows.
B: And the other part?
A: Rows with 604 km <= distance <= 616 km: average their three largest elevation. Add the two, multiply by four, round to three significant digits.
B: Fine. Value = 41.3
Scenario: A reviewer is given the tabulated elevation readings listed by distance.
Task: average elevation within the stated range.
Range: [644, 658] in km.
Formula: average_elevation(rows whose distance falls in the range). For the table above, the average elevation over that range 8.92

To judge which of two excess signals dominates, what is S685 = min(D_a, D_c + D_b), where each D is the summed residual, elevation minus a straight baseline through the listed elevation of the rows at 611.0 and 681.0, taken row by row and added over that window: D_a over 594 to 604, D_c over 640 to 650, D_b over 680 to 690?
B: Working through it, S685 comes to -5.9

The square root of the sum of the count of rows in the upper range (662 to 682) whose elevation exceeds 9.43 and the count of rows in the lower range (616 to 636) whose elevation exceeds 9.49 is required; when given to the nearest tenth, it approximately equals 2.2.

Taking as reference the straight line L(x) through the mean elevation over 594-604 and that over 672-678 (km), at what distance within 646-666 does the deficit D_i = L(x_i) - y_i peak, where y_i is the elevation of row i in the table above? 653.0 km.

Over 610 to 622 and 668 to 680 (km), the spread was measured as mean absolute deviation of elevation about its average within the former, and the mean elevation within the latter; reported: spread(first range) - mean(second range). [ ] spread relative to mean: -8.90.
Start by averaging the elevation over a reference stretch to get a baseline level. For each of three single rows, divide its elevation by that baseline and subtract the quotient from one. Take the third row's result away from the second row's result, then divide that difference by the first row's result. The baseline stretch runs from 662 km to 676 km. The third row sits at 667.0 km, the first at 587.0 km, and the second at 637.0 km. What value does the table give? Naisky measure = 1.6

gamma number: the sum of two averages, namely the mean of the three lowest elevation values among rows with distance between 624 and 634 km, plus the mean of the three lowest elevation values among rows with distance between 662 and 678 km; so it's 17.9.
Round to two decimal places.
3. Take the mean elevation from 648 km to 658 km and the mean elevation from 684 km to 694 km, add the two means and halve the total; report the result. 9.14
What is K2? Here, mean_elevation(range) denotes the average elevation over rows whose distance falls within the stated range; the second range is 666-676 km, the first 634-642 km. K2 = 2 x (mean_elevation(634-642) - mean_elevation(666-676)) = -0.82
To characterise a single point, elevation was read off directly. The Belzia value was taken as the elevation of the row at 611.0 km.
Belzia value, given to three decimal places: 9.823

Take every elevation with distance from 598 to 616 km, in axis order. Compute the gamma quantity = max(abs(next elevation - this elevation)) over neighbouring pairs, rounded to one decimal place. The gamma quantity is 1.0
